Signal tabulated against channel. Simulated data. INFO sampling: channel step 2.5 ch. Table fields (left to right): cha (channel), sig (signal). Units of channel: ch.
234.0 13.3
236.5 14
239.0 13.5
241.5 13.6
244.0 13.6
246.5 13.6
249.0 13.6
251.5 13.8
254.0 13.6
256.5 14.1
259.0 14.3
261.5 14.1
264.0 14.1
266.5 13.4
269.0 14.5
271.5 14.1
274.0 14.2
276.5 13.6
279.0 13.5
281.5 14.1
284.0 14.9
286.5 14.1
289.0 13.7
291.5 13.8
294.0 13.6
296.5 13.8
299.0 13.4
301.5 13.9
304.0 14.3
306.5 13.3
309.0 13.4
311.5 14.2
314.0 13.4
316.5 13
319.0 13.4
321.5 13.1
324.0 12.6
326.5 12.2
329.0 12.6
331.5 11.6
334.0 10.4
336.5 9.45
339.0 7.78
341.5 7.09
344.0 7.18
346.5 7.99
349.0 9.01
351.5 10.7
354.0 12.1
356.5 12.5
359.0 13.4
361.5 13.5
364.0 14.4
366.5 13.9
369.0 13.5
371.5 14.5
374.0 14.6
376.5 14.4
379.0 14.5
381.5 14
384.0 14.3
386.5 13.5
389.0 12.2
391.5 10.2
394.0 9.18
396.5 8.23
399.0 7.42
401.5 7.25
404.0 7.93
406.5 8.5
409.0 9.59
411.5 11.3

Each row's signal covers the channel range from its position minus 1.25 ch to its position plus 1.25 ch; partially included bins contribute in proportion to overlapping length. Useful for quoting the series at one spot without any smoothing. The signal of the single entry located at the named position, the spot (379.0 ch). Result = 14.5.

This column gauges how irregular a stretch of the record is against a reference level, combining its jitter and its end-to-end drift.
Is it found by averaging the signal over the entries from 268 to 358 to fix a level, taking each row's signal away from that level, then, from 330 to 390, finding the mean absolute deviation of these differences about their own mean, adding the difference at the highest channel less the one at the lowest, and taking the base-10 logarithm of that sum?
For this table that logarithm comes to 0.20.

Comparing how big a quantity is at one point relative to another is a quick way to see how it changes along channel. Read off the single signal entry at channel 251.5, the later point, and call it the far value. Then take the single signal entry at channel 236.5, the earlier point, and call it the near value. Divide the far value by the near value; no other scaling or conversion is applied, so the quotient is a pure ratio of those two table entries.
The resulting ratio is 0.99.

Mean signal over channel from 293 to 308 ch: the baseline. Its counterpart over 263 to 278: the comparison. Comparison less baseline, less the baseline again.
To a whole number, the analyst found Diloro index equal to -13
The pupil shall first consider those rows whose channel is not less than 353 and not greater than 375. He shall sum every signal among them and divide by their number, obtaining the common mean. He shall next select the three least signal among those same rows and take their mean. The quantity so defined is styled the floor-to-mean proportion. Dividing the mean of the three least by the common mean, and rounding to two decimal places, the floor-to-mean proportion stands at 0.93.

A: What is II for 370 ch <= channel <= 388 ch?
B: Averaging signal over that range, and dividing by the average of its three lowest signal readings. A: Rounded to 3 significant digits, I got 1.02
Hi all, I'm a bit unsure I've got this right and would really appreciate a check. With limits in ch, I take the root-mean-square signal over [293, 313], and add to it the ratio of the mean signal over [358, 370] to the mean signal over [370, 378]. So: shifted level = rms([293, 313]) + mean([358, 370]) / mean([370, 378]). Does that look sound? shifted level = 14.7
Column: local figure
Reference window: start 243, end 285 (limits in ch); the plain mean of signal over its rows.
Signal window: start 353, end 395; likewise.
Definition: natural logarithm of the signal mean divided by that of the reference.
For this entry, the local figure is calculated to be -0.05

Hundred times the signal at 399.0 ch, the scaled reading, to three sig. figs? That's 742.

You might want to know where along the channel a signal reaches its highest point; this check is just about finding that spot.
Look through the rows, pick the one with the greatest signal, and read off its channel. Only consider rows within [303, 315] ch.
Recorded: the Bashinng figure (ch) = 304.0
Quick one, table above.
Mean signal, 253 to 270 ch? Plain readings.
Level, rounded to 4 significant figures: 14.01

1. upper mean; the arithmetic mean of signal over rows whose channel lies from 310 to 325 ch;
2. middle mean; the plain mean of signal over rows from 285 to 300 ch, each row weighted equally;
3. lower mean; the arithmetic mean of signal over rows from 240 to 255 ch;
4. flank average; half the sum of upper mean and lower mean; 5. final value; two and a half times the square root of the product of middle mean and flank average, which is 34.0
